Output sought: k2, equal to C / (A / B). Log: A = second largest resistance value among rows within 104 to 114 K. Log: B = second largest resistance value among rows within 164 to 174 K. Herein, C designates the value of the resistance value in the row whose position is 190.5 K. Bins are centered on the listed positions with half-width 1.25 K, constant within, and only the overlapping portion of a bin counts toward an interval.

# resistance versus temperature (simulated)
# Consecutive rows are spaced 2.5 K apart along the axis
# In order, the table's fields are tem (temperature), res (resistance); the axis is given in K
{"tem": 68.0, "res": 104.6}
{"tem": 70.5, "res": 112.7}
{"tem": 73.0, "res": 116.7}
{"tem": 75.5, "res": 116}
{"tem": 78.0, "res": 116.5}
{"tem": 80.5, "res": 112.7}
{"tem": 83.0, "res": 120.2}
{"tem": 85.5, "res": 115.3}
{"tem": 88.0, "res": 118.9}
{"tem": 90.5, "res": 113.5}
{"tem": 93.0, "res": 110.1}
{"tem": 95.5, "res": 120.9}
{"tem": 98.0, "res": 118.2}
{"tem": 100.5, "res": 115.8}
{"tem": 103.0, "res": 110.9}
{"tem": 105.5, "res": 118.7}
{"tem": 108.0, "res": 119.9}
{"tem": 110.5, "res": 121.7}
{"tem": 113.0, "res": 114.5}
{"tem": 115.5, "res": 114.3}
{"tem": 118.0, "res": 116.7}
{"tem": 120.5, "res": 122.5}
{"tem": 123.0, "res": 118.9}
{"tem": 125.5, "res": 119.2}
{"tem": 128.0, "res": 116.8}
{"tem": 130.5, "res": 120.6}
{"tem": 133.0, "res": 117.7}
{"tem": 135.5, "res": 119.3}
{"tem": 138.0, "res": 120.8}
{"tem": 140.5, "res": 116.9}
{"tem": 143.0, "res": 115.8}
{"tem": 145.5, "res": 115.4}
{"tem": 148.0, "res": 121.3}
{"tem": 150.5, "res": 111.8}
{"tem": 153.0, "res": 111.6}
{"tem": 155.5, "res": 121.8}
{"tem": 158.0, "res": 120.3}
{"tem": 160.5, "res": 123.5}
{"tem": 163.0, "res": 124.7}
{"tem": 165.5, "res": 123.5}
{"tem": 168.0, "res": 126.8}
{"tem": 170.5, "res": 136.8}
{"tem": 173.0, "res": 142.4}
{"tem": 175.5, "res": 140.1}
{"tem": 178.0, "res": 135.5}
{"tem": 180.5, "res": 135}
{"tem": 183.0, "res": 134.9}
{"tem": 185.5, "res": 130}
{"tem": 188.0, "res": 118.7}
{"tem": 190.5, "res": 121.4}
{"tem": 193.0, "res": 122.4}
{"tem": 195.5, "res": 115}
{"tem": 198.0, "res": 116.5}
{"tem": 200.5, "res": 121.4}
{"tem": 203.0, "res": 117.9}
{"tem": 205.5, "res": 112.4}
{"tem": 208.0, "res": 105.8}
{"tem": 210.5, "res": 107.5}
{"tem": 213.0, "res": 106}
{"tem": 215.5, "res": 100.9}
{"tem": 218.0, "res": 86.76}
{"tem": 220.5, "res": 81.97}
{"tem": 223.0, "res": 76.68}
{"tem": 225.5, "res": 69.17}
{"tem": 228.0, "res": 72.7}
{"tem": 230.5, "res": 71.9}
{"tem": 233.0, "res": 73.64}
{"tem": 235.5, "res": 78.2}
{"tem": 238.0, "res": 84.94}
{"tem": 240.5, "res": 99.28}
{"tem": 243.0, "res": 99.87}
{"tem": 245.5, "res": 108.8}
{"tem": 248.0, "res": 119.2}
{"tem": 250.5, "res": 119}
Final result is 139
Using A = 119.9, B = 136.8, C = 121.4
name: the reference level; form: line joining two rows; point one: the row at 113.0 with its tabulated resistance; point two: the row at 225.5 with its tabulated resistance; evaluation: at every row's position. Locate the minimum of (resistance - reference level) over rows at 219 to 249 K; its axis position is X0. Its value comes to 225.5 K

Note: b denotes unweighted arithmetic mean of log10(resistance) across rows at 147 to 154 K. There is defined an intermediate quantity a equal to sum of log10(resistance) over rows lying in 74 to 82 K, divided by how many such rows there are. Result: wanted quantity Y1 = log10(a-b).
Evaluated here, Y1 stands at -3.04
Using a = 2.06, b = 2.06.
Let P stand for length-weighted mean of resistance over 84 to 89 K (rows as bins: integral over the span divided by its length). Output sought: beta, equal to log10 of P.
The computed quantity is 2.07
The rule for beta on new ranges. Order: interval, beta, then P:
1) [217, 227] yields 1.89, 78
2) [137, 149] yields 2.07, 118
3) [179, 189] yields 2.11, 130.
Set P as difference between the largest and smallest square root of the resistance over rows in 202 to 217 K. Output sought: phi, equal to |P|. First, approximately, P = 0.81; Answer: 0.81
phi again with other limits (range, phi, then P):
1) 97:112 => 0.50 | 0.50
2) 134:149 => 0.27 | 0.27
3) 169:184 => 0.32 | 0.32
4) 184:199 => 0.68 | 0.68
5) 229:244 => 1.51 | 1.51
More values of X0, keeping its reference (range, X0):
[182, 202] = 195.5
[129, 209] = 133.0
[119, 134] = 128.0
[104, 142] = 113.0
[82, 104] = 93.0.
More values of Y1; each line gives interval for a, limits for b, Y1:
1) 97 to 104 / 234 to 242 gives -0.92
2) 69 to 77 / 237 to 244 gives -1.07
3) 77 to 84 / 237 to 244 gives -1.04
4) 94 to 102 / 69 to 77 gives -1.93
